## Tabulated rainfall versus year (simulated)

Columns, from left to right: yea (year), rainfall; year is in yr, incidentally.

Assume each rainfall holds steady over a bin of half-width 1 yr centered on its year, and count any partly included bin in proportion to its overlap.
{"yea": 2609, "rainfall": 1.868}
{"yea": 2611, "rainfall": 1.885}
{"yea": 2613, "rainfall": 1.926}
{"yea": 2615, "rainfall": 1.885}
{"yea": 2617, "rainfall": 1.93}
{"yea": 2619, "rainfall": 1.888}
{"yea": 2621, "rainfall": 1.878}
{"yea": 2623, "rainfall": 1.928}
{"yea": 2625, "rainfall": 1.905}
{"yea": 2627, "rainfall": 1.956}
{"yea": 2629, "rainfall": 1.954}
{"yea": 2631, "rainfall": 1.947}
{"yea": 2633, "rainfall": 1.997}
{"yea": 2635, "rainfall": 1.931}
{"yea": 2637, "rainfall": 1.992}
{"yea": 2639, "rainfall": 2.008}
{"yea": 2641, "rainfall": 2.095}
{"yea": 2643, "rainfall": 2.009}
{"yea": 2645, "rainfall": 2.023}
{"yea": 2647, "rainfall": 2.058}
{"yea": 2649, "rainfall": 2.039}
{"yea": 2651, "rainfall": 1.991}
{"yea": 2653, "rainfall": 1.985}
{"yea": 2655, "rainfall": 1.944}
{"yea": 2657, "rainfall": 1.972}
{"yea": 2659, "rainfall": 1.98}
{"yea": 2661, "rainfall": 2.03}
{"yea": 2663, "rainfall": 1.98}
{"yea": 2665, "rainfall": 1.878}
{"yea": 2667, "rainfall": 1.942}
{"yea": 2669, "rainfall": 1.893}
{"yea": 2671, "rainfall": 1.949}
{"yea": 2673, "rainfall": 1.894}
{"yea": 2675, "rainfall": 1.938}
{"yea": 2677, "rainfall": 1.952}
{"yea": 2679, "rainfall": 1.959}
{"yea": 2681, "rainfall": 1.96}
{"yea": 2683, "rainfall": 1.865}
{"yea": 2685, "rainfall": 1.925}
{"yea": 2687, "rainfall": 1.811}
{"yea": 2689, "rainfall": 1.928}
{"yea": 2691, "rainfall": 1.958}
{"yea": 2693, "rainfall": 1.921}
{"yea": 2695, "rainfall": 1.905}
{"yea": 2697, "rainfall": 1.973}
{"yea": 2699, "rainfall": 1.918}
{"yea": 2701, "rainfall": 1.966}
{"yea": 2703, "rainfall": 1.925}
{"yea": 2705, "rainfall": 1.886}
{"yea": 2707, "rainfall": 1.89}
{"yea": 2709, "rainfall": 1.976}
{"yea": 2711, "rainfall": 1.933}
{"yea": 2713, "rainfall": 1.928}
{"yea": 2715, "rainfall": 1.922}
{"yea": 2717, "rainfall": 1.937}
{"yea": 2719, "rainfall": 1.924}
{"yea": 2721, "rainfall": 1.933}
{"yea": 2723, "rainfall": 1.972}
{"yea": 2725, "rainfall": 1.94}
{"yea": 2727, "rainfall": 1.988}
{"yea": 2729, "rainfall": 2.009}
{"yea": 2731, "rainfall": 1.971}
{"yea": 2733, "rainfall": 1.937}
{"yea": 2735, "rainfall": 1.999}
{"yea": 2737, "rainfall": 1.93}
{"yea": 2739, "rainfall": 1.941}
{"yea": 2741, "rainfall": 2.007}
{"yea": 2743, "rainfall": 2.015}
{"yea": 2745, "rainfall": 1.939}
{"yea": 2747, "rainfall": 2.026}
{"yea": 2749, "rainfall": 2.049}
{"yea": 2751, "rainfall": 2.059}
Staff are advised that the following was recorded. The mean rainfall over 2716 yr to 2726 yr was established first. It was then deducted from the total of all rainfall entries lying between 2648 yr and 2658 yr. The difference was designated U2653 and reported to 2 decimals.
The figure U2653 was 7.99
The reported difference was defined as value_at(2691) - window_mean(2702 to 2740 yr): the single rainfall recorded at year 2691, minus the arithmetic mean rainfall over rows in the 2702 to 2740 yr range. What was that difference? 0.014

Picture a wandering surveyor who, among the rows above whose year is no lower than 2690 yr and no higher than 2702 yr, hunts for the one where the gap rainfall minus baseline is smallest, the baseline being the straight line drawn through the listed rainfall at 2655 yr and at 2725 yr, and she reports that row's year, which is 2695 yr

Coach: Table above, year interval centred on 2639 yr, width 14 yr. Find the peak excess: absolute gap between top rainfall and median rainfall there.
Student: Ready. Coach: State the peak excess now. 0.09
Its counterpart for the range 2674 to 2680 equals 0.01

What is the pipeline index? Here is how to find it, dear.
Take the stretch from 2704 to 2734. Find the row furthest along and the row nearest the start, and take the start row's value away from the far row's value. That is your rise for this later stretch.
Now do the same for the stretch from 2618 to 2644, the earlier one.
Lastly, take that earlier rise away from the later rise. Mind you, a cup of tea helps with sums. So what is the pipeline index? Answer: -0.07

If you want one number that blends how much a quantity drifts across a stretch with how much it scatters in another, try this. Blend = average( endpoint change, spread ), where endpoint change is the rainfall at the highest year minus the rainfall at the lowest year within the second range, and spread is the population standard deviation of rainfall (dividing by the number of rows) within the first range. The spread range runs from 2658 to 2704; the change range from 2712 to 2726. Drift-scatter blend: 0.028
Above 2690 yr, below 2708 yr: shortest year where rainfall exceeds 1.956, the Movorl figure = 2691 yr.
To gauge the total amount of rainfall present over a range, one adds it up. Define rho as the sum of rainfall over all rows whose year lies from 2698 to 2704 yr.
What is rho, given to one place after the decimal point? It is 5.8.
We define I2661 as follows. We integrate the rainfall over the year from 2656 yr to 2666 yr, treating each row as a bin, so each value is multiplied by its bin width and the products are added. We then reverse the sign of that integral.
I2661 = -19.7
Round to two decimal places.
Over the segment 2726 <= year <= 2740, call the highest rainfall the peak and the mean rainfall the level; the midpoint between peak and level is 1.99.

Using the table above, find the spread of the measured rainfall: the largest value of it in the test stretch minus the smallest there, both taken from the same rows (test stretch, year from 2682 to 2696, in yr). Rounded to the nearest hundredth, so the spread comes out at 0.15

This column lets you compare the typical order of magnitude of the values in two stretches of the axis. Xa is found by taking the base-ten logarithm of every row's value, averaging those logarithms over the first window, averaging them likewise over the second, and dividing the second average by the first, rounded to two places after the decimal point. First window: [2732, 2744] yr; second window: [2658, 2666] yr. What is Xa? 1.00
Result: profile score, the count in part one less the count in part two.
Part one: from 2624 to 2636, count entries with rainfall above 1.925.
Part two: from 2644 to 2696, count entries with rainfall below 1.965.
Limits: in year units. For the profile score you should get -12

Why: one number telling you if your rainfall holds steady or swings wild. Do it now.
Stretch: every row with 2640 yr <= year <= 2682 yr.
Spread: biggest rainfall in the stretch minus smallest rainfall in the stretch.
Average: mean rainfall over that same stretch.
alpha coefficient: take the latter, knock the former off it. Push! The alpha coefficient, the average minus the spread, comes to 1.76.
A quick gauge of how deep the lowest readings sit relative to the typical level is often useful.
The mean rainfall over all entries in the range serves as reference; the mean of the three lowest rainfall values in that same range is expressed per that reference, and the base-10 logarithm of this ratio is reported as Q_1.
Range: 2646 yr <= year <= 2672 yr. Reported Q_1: -0.015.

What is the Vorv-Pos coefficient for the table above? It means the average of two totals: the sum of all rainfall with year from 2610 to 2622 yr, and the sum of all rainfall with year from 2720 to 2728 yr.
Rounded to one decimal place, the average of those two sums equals 9.6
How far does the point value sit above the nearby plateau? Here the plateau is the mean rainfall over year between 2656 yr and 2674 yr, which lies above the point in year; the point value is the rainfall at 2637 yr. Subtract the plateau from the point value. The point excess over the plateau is 0.046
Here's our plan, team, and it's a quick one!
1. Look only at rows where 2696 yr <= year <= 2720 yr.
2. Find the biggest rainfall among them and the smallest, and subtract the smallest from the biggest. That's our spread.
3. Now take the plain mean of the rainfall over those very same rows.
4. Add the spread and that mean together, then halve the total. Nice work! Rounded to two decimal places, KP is 1.01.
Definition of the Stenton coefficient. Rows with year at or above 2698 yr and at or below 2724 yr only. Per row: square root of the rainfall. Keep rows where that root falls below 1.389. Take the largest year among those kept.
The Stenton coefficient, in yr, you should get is 2719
